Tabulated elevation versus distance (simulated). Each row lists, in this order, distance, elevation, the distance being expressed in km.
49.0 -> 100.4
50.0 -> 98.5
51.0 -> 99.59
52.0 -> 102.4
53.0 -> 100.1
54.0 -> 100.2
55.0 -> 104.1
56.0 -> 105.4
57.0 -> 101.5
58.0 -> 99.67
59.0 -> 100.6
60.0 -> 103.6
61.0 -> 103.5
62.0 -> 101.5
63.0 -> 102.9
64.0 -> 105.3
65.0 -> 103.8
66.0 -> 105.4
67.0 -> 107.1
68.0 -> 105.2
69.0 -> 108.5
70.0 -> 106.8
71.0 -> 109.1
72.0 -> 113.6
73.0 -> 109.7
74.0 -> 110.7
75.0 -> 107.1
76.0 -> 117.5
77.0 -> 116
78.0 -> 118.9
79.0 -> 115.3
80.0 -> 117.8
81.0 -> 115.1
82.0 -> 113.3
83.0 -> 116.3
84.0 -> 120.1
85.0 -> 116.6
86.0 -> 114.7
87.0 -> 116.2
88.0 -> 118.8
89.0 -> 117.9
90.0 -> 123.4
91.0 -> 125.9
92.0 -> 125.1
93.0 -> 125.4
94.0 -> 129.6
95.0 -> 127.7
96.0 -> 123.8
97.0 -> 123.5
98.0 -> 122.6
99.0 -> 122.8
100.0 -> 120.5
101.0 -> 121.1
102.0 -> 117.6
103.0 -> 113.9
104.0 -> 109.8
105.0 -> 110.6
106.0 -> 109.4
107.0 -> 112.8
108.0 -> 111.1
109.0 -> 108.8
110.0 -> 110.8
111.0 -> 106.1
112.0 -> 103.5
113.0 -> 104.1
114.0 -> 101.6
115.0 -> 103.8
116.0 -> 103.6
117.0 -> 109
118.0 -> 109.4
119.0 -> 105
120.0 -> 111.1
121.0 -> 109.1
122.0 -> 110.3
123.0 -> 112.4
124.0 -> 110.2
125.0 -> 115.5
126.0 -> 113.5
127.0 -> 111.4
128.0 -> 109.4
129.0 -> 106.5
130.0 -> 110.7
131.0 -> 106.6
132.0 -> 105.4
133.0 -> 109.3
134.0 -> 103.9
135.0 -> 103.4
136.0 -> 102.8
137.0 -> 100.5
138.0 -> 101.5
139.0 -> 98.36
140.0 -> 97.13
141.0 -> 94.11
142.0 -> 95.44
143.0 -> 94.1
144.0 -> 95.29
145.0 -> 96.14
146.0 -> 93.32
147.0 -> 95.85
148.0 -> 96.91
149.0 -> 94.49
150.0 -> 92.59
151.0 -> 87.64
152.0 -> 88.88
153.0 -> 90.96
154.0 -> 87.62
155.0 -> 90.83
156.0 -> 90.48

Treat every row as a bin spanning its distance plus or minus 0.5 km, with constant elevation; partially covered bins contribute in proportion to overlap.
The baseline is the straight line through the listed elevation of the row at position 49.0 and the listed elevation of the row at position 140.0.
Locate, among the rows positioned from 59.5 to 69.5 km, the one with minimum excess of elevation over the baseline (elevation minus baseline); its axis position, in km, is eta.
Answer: 62.0 km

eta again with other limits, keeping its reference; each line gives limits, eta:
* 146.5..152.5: 151.0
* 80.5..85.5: 82.0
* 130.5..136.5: 136.0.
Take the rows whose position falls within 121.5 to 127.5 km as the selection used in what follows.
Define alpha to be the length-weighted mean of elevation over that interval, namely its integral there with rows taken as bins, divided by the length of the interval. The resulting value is 112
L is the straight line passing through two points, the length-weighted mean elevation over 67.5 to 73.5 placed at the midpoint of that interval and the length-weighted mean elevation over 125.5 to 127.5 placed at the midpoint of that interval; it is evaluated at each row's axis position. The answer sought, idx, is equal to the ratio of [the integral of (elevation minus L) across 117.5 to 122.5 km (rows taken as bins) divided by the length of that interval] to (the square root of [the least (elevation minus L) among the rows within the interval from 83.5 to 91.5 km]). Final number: -1.4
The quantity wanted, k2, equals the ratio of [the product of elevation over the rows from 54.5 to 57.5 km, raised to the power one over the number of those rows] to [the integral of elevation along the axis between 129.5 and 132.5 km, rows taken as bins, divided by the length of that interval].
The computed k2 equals 0.96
